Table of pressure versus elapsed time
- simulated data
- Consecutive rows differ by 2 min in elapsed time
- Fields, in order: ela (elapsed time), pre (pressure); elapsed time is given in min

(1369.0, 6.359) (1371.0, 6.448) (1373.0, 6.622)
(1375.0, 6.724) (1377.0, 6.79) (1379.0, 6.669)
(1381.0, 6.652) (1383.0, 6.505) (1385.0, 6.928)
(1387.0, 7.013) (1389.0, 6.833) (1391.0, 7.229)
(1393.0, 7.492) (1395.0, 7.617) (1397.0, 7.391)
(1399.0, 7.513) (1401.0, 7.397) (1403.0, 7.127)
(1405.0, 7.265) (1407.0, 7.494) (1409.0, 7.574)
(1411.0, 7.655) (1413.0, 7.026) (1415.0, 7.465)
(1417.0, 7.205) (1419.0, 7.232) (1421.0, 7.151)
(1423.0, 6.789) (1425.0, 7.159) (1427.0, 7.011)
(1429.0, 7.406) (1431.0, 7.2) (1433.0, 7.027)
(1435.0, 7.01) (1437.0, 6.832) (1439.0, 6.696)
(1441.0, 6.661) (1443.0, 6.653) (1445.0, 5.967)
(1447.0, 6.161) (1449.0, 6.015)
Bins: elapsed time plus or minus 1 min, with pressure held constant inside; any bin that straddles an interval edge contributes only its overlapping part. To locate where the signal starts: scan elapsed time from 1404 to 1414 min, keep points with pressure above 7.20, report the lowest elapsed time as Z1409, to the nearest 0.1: 1405.0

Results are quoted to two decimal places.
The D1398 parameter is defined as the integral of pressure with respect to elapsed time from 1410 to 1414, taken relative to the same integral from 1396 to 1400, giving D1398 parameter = 0.99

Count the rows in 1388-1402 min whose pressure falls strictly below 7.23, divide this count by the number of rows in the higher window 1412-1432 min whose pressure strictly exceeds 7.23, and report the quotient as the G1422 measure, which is 0.7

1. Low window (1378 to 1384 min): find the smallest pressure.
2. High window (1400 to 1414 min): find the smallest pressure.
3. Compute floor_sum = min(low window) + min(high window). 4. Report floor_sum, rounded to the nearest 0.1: 13.5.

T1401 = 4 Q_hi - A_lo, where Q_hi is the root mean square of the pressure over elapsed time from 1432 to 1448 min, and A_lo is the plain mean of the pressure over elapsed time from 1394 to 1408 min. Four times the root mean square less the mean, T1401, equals 19.1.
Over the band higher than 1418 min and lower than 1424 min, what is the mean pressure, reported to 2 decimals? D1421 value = 7.06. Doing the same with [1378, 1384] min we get 6.61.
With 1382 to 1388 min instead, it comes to 6.82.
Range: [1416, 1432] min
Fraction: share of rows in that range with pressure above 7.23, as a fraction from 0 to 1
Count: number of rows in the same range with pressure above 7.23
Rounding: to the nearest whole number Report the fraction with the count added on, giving 2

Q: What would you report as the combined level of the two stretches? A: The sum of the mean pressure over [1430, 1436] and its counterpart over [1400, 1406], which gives 14.3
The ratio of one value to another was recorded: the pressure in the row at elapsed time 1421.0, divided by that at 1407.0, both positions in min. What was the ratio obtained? 0.95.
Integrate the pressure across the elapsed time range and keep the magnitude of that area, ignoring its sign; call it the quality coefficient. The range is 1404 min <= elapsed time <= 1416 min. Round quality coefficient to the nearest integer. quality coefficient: 89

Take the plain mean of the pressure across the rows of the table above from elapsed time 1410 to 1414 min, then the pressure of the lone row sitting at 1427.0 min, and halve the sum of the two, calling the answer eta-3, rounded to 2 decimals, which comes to 7.18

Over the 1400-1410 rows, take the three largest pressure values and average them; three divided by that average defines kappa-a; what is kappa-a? 0.401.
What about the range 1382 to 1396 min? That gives 0.403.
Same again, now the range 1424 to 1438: 0.414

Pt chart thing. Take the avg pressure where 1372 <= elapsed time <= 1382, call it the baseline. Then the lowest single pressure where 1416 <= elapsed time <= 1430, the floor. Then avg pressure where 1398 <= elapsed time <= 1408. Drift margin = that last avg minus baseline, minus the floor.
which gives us -6.12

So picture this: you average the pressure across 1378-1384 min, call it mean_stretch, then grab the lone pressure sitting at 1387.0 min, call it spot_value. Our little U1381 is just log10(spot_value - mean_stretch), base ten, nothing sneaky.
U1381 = -0.39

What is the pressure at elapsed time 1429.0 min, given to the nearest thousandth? 7.406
